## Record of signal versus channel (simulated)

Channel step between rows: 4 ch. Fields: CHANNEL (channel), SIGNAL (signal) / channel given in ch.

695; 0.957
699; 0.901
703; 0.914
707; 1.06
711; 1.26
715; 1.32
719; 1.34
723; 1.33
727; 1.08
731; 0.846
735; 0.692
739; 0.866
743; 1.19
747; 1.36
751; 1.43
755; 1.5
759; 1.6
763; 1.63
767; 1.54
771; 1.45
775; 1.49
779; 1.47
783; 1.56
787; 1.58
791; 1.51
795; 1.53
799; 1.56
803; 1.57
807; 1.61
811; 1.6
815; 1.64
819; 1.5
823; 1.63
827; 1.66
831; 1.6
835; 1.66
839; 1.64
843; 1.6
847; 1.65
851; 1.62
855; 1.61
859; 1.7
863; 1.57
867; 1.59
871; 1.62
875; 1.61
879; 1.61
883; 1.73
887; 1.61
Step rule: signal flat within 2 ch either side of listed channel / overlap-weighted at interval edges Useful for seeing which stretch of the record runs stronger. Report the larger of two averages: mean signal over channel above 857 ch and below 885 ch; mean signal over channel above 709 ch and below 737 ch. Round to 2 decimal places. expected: 1.63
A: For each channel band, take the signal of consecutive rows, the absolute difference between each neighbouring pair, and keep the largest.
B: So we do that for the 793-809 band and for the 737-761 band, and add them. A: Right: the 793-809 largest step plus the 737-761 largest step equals 0.36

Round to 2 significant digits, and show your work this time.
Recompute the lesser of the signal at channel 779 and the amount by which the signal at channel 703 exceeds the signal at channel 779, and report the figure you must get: -0.56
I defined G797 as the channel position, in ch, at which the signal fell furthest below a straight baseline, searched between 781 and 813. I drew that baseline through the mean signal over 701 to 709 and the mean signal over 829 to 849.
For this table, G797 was 811 ch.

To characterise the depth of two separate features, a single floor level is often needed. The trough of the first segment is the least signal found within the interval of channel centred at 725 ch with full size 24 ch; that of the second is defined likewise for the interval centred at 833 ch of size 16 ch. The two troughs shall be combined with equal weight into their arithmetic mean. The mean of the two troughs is 1.15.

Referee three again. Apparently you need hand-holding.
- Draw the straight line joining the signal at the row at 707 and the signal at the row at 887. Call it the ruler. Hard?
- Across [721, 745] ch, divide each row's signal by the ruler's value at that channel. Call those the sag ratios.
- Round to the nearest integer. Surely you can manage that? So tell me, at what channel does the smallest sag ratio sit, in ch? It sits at 735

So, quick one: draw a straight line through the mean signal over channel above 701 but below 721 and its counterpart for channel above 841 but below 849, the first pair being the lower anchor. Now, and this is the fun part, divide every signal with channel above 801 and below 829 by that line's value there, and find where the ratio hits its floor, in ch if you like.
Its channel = 819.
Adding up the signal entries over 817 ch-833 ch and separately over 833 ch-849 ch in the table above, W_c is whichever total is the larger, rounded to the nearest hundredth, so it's 6.55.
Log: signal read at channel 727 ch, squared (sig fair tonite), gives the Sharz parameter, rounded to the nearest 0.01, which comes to 1.17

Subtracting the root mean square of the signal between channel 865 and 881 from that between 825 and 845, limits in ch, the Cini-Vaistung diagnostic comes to 0.02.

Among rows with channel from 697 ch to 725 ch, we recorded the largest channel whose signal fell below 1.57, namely 723 ch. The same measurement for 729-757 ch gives 755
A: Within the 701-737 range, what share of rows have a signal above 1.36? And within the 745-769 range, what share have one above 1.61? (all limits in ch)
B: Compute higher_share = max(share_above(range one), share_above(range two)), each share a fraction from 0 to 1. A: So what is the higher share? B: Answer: 0.17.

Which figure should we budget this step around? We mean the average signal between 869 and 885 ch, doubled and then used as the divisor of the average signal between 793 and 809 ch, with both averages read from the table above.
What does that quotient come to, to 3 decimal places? 0.477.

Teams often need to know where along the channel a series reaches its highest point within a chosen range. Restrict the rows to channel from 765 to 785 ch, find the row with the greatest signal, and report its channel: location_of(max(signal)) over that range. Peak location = 783 ch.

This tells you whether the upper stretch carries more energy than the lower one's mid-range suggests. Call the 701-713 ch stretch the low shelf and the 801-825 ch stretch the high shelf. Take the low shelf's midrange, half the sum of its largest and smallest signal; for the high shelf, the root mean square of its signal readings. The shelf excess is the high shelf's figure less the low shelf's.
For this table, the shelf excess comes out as 0.51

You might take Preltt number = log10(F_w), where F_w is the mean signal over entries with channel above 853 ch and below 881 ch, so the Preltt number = 0.208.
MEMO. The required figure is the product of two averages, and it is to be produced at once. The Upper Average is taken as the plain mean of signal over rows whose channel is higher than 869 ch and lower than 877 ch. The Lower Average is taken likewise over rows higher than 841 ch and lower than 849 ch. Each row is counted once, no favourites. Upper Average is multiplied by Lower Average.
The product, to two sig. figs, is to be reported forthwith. 2.6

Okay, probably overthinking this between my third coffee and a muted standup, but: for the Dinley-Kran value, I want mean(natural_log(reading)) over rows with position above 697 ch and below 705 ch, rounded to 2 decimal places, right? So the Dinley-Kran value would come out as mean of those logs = -0.10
